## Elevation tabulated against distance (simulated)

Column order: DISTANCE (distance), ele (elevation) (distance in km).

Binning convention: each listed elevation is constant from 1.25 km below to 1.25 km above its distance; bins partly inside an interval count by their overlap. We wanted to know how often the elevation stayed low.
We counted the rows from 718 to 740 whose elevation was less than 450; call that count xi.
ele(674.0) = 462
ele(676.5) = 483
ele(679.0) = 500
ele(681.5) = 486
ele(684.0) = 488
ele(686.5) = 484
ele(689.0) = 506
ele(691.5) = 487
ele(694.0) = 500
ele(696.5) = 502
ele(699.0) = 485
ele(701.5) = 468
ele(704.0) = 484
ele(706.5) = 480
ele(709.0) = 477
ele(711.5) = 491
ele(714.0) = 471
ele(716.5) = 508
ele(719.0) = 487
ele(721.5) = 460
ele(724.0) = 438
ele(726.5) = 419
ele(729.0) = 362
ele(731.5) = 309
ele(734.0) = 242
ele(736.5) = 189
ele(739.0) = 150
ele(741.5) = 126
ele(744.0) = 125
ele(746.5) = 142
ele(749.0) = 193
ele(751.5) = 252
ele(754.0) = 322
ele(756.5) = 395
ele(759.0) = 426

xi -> 7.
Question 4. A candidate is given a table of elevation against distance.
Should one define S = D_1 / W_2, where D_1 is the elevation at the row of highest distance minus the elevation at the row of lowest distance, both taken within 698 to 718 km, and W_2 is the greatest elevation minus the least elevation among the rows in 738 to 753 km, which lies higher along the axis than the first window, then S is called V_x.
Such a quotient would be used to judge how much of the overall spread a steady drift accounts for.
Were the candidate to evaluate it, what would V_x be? 0.18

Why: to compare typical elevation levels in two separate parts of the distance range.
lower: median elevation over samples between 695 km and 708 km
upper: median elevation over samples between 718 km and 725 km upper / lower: 1.0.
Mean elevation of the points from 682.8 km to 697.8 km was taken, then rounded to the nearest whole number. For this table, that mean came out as 494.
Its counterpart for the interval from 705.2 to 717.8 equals 485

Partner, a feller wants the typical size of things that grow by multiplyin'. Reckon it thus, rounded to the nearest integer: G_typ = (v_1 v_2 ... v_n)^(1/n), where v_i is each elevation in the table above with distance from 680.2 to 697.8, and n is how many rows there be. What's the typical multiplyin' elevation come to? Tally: 493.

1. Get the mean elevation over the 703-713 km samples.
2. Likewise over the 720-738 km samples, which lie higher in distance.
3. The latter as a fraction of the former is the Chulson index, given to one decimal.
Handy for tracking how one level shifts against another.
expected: 0.7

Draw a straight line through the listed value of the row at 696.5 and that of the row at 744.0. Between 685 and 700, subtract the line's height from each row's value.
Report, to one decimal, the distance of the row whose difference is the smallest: 686.5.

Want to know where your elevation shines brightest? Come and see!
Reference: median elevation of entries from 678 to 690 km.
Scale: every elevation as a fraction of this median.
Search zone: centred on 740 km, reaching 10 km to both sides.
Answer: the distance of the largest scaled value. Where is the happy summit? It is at 731.5 km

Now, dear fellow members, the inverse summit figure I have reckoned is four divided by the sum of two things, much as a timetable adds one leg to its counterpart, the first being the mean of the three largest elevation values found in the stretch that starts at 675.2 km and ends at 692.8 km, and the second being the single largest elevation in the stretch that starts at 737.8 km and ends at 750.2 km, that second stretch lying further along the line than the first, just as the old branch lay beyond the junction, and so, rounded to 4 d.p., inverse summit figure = 0.0058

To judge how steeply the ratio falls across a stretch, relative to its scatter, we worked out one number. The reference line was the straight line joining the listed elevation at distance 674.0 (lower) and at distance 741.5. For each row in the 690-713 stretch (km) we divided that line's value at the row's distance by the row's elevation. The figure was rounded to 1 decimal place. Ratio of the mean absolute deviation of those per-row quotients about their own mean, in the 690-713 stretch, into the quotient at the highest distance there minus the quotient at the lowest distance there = -3.9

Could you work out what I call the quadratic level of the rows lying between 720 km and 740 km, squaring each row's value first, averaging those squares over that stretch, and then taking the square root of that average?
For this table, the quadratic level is 340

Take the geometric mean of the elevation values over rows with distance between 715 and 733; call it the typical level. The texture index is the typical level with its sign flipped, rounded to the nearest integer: -421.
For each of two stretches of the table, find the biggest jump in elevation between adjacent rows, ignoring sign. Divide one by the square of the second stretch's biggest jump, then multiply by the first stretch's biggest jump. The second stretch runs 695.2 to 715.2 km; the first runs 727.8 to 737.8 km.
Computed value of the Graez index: 0.17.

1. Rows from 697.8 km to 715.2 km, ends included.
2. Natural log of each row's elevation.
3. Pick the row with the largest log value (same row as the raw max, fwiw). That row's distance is 711.5 km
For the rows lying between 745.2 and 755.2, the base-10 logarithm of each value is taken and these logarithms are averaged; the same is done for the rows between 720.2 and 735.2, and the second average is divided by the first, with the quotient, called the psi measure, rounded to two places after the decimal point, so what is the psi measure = 1.10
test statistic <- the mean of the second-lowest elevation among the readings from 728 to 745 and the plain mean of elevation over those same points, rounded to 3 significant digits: 170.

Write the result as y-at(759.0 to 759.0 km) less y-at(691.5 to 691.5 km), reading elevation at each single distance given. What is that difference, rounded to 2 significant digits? -61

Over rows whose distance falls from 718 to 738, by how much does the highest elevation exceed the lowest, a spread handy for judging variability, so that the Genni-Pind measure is 298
